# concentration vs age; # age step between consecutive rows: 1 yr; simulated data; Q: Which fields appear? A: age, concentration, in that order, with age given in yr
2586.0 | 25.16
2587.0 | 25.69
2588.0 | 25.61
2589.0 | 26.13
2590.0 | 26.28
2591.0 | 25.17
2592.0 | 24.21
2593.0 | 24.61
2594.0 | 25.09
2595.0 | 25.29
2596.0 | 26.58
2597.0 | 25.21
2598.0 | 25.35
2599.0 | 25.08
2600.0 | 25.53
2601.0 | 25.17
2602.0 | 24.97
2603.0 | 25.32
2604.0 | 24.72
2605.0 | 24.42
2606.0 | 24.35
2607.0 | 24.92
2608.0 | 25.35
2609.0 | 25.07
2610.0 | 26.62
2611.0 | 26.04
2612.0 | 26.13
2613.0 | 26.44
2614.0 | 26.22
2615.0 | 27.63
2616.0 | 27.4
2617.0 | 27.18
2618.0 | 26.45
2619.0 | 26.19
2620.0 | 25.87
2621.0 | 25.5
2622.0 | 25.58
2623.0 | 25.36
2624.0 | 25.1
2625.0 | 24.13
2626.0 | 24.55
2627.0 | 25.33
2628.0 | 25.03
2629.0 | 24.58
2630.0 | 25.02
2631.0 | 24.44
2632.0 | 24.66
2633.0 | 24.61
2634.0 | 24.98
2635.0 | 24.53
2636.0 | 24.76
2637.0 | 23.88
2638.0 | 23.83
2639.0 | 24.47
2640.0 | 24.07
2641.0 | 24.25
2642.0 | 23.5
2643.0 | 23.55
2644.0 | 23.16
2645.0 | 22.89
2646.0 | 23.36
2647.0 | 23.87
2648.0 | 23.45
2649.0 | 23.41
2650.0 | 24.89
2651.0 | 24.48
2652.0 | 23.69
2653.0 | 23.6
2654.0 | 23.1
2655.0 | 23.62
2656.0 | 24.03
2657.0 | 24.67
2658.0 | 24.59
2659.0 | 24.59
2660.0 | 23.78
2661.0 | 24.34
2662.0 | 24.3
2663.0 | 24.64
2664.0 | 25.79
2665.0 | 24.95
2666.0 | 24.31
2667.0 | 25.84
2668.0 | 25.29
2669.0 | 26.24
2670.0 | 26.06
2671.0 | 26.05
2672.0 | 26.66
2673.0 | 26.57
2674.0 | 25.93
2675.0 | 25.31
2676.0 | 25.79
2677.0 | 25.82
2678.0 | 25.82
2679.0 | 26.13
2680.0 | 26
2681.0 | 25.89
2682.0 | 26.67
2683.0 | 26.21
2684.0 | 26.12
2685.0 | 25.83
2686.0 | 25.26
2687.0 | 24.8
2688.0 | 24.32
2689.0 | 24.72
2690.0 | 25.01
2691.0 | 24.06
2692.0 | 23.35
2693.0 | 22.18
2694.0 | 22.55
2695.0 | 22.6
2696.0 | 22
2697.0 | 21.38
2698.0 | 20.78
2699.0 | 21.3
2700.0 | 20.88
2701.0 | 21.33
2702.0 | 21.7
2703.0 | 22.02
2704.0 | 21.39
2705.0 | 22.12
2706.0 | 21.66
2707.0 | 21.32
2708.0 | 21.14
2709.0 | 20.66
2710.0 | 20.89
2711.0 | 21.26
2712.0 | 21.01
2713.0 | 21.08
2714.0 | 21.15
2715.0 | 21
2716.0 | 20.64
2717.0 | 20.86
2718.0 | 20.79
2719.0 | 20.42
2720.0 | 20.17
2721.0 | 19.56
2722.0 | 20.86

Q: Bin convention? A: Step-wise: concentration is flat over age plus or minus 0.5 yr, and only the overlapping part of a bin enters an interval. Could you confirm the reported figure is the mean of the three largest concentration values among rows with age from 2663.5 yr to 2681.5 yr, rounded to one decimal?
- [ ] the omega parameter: 26.5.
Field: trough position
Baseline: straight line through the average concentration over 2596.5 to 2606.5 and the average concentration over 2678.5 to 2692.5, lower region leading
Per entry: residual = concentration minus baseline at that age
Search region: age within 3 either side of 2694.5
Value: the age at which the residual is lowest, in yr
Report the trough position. 2697.0 yr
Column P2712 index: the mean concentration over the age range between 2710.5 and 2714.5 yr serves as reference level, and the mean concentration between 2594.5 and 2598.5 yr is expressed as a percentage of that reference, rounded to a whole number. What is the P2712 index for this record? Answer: 121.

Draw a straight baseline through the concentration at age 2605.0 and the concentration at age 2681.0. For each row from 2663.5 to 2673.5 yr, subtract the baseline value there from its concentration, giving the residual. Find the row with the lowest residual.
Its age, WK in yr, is 2666.0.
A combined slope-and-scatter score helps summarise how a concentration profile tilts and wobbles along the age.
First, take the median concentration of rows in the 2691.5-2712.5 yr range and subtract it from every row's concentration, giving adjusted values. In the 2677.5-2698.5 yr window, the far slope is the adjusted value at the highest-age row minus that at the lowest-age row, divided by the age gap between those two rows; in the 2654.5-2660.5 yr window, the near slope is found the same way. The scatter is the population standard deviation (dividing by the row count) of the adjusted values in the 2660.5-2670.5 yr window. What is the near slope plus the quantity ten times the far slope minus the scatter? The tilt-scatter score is -3.2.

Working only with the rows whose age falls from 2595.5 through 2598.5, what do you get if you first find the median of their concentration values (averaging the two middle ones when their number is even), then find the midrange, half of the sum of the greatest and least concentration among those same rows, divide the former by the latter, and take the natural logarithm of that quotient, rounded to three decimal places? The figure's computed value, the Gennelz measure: -0.021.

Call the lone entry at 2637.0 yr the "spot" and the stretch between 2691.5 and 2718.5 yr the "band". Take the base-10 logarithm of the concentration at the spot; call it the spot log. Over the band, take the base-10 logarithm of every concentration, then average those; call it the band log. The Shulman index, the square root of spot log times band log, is 1.35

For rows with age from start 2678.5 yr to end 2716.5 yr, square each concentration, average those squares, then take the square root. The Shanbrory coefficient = 22.9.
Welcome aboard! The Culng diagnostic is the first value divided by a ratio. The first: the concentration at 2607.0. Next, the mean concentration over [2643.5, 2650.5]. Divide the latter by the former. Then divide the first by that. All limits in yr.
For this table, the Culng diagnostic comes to 26.3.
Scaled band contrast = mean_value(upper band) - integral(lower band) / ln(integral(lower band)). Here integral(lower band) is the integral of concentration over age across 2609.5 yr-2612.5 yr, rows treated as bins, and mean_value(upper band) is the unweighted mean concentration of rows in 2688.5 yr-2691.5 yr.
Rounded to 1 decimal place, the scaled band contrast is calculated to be 6.6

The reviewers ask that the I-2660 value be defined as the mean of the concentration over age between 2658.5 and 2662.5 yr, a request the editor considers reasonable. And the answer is 24.3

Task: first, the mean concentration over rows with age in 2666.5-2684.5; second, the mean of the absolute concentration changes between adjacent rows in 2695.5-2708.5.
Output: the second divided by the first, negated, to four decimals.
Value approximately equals -0.0181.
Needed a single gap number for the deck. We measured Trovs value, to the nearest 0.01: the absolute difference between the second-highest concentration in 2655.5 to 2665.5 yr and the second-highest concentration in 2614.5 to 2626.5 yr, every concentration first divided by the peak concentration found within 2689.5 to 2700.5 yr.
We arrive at 0.10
